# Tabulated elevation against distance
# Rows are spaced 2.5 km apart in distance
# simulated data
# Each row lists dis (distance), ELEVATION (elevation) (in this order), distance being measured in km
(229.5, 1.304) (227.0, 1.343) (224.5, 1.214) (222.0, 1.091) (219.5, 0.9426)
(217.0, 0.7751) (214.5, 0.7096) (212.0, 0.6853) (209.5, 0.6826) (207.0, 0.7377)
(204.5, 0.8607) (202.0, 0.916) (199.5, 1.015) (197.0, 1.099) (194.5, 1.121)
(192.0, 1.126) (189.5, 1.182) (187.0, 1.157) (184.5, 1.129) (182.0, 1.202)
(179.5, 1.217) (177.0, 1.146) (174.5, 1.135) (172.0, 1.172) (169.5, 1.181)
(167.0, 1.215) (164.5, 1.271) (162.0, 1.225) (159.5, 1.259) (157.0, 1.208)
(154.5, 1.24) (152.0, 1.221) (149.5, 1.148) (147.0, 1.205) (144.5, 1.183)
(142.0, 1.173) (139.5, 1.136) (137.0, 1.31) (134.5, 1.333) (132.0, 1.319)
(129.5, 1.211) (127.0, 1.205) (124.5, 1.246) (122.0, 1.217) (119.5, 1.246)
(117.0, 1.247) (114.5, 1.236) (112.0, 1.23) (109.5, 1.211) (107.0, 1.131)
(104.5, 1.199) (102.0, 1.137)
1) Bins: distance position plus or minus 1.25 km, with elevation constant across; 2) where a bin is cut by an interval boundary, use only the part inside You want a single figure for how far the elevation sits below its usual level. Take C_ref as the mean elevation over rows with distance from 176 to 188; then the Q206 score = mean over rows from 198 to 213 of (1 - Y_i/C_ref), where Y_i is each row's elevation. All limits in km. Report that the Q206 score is 0.30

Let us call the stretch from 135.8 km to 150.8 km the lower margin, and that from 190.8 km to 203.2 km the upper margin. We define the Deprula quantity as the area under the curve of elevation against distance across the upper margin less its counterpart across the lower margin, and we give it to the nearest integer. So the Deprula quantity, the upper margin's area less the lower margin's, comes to -5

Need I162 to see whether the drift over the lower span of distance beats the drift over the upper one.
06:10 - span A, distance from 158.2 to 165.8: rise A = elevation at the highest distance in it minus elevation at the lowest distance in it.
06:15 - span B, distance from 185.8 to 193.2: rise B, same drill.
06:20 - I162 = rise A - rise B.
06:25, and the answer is 0.04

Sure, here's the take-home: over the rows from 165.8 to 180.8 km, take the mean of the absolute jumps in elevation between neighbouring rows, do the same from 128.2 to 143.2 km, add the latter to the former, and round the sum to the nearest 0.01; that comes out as 0.10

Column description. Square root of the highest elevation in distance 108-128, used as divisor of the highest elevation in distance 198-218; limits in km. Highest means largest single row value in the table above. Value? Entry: 0.91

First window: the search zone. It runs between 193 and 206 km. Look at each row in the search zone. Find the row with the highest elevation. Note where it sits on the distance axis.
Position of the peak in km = 194.5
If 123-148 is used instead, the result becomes 134.5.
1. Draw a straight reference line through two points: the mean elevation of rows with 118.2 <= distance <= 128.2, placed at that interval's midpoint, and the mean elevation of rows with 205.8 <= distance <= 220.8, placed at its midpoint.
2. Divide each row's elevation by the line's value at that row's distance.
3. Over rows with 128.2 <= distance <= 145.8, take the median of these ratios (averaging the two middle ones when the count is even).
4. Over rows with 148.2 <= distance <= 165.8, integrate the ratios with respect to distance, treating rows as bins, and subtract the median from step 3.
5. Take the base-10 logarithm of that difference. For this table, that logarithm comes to 1.29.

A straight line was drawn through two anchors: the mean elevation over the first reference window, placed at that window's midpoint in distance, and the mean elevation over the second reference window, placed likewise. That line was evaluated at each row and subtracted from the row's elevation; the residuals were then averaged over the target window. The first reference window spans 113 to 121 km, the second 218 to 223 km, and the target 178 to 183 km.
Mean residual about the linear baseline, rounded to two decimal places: 0.11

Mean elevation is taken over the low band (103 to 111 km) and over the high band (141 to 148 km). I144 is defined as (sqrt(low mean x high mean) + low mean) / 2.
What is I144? 1.18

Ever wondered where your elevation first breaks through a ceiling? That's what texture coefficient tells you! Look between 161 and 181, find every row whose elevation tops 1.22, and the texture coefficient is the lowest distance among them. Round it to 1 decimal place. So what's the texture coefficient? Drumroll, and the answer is 162.0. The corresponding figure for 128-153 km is 132.0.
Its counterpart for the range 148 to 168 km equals 152.0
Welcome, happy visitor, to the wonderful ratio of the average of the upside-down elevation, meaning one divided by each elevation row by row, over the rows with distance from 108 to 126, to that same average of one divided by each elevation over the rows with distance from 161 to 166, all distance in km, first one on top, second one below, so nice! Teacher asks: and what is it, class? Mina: 1.0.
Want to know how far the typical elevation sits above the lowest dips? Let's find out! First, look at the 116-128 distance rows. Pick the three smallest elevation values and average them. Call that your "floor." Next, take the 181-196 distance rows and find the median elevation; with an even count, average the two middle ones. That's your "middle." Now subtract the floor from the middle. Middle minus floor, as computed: -0.1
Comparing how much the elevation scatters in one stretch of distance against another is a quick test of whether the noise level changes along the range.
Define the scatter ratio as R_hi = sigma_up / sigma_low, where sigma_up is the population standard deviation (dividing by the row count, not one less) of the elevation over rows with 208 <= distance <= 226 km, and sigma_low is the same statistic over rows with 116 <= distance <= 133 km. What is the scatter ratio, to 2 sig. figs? 5.6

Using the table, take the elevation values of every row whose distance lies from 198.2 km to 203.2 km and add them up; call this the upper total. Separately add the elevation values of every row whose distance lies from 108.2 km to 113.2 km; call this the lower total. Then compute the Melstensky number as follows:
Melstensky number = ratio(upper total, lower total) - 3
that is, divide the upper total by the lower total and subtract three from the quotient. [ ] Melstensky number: -2.21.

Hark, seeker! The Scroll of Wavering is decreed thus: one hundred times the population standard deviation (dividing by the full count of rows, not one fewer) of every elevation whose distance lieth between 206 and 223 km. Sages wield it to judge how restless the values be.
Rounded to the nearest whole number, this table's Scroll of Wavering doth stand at 14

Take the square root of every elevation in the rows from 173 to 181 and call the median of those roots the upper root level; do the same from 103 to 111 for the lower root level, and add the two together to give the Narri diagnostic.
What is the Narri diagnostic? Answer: 2.17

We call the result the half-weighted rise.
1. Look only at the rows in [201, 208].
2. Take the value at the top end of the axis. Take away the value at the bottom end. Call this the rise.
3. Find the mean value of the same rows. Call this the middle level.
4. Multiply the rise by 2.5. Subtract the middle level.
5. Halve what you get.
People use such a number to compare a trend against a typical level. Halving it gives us -0.6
